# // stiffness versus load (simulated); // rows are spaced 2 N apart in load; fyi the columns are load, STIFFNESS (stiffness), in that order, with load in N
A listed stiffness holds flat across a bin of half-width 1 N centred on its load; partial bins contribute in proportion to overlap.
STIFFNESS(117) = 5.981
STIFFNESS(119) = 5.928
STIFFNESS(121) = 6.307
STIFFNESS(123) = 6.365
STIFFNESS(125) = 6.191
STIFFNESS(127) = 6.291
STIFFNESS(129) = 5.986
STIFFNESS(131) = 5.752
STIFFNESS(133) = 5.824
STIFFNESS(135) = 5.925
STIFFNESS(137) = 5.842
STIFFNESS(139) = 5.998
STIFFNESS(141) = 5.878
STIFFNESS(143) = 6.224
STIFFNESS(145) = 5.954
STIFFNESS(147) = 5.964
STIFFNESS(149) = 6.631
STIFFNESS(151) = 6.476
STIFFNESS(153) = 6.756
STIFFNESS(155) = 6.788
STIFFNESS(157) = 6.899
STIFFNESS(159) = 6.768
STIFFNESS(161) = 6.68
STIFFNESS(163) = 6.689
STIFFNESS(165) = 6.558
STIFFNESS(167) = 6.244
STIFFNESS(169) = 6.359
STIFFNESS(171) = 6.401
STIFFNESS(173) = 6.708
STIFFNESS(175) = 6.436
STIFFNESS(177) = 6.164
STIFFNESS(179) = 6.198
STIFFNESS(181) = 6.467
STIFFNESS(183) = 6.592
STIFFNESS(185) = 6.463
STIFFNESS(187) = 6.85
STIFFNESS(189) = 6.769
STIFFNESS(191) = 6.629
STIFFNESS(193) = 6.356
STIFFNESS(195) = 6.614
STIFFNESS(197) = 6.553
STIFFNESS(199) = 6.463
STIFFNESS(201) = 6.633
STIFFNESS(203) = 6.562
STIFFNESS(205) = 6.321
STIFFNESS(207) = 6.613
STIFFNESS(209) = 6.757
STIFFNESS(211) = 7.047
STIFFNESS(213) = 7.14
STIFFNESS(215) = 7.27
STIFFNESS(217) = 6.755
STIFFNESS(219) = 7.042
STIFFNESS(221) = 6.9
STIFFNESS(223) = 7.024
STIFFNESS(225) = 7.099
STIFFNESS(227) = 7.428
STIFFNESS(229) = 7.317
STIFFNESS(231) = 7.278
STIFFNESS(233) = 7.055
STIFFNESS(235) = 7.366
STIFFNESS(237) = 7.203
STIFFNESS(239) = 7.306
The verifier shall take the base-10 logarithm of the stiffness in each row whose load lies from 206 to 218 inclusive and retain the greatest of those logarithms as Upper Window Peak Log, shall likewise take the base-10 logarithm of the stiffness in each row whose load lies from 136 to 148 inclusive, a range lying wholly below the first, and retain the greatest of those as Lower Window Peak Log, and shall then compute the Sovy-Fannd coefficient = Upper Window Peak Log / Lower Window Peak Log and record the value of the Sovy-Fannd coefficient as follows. 1.08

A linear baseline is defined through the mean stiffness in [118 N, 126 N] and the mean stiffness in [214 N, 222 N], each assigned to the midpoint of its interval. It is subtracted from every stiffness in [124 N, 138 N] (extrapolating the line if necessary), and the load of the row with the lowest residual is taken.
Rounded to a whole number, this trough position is 131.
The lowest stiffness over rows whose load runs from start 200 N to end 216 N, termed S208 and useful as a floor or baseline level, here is 6.321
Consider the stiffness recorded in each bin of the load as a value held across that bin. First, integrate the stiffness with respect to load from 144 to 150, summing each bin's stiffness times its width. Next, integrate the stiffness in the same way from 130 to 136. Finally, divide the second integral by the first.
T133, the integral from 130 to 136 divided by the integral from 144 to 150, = 0.94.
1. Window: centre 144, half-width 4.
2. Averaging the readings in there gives 6.0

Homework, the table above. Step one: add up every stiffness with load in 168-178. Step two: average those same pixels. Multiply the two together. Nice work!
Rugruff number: 206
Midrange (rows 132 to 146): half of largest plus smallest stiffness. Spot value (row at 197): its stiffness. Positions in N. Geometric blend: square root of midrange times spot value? 6.28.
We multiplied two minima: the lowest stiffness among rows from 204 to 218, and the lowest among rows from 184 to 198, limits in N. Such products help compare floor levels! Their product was 40.2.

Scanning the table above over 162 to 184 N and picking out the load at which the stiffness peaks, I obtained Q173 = 173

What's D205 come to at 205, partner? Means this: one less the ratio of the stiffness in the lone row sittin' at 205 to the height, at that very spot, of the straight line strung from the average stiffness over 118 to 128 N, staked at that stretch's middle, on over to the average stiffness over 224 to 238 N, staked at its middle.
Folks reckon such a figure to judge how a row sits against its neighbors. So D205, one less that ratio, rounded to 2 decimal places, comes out 0.10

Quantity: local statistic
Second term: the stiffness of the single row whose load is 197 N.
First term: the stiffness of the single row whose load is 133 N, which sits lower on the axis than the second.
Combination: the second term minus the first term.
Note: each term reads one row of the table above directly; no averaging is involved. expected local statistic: 0.73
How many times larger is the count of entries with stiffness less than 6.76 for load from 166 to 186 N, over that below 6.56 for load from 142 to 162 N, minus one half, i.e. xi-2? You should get 2.0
